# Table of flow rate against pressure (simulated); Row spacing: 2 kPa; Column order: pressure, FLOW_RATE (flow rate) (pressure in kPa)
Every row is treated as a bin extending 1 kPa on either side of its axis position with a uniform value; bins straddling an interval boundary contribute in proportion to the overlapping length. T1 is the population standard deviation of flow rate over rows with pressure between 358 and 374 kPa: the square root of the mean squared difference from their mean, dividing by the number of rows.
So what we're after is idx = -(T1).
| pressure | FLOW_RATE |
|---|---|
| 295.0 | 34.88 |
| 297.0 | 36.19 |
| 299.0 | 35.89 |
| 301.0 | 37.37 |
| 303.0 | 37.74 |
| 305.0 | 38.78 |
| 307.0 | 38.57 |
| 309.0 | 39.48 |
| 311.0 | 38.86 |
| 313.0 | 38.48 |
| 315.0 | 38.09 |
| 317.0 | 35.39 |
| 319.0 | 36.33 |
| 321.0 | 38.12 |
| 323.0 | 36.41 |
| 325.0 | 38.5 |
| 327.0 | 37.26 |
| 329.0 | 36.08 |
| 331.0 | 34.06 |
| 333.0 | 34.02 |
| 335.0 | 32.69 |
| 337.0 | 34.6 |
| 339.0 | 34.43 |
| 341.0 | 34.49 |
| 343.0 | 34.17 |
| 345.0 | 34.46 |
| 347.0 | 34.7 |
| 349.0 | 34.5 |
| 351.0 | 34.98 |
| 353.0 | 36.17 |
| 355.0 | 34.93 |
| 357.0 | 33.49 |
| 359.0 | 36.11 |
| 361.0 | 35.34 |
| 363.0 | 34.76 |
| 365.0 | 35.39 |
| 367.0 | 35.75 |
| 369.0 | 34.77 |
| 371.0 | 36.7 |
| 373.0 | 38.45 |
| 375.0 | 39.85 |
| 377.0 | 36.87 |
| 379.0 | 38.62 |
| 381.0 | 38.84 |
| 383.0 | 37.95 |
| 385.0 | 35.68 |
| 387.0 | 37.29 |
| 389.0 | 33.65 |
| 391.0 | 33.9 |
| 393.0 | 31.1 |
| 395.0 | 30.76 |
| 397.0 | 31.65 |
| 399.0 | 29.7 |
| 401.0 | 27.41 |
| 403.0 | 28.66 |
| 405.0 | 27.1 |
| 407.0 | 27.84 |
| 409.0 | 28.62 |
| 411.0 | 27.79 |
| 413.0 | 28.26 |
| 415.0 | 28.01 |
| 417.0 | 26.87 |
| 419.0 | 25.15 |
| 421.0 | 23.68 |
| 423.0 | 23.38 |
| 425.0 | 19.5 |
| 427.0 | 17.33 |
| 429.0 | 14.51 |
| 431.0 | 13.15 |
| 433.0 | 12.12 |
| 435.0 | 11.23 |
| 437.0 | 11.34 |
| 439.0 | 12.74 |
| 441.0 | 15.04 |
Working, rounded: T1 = 1.1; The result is -1.1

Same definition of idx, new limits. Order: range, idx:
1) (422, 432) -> -3.6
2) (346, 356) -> -0.6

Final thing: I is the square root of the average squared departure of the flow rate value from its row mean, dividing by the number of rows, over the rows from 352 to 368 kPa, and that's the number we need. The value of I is 0.8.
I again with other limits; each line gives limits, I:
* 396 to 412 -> 1.4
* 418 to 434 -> 4.8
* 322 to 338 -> 1.8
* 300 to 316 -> 0.6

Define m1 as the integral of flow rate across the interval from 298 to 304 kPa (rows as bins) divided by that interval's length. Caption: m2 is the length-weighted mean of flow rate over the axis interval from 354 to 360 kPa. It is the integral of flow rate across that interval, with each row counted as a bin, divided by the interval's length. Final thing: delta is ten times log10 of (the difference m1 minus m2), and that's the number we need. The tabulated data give 3.3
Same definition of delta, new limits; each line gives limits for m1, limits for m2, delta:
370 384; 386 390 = 4.3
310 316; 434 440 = 14.3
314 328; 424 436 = 13.5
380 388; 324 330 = -8.0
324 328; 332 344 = 5.8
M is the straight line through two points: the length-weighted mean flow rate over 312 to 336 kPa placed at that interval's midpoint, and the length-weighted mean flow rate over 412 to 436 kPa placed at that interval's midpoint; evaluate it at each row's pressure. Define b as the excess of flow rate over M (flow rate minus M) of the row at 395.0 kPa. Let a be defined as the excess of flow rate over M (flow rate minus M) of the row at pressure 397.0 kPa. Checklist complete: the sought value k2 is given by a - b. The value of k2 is 1.2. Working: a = 7.1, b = 5.8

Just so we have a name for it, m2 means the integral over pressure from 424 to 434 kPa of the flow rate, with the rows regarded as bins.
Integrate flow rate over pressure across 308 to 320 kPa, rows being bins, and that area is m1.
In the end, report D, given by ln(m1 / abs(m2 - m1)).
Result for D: 0.4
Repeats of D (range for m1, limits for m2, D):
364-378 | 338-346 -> 0.8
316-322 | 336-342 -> 2.9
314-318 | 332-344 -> -0.6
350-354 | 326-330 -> 3.5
